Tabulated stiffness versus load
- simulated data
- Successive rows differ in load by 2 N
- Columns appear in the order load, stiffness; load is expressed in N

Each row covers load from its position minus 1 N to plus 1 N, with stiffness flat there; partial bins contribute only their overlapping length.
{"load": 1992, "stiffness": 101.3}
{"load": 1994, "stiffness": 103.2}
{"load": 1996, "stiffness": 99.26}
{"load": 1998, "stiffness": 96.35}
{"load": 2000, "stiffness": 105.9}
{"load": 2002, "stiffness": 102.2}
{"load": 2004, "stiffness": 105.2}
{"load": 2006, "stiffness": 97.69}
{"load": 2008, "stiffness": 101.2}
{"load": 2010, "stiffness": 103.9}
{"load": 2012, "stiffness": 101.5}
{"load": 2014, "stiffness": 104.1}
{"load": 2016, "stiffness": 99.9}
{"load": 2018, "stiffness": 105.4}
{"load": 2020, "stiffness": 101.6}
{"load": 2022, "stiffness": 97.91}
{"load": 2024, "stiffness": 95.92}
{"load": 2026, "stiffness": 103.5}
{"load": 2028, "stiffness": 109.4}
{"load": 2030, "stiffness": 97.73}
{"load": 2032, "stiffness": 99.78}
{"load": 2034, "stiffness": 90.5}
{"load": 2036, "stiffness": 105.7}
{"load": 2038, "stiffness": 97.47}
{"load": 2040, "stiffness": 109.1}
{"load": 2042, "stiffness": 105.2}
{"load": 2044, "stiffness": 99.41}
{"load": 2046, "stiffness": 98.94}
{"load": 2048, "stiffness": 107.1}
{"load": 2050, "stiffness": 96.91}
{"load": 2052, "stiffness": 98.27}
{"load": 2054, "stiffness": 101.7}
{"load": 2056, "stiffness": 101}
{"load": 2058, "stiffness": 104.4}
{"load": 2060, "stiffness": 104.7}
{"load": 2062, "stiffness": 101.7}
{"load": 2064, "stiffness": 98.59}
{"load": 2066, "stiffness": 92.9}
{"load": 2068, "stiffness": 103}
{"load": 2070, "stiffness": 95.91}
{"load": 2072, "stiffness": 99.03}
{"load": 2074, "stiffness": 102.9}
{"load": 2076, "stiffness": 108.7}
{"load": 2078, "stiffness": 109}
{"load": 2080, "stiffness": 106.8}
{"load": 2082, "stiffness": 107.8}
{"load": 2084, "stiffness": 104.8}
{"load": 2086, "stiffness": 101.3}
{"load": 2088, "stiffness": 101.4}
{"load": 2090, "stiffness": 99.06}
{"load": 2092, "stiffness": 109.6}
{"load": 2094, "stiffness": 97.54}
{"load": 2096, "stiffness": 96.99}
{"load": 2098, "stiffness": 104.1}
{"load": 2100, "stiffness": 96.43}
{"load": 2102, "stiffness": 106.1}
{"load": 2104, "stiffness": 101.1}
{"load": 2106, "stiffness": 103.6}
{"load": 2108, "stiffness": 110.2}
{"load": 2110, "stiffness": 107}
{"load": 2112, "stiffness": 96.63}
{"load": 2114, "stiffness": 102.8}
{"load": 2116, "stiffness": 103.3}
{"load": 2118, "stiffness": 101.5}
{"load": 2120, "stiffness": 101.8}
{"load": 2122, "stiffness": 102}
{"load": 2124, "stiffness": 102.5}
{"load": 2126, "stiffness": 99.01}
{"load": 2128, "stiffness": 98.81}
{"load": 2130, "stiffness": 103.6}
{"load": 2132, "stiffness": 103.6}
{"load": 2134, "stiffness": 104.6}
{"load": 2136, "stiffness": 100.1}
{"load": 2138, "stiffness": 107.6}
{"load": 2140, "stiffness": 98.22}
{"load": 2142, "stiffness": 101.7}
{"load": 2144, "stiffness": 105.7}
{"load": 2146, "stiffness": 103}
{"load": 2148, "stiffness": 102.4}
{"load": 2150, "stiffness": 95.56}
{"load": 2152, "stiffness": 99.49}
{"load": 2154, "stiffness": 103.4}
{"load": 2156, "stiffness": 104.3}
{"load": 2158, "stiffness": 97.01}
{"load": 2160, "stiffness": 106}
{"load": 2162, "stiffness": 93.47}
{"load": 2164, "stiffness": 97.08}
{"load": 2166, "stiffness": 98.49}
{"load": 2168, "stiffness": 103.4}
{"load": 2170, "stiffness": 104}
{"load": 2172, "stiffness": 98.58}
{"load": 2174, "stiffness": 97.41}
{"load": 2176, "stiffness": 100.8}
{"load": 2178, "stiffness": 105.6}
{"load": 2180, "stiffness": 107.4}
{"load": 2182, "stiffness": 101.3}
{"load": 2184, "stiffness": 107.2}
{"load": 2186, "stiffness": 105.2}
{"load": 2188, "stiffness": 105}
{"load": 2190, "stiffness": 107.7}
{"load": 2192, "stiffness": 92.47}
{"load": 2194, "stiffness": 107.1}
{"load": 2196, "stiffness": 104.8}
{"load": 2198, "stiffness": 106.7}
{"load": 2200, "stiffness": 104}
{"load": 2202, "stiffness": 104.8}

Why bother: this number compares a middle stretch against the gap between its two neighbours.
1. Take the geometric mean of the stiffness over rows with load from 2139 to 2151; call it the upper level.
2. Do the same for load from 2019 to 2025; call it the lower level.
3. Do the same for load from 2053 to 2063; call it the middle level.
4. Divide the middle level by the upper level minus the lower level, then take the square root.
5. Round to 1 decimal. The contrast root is 6.3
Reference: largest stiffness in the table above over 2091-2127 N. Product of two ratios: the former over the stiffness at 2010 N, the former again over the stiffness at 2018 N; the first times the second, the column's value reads 1.11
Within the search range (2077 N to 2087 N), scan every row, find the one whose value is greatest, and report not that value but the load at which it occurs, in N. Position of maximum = 2078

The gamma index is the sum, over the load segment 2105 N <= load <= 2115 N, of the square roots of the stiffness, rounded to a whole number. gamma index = 51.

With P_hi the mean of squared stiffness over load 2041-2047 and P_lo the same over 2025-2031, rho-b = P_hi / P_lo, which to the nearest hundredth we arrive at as 0.95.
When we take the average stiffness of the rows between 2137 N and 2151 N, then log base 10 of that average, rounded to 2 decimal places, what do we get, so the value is 2.01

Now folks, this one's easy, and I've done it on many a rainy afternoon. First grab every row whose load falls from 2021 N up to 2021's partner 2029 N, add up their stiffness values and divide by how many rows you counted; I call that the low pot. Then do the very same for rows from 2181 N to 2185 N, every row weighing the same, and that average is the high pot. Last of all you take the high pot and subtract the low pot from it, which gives 2.6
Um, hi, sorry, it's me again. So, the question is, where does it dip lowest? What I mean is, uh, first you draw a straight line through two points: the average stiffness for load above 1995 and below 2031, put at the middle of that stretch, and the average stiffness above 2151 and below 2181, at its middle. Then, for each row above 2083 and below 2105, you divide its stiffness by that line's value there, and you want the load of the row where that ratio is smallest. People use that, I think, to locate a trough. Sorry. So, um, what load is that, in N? 2100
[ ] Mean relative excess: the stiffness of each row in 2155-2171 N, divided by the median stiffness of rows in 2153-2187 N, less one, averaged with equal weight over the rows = -0.028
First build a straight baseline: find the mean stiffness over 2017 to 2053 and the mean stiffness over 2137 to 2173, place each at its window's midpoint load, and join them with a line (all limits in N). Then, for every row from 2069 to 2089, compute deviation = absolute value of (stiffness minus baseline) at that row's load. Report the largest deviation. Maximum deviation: 7.9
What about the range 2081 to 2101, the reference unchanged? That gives 8.5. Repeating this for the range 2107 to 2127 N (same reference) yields 9.1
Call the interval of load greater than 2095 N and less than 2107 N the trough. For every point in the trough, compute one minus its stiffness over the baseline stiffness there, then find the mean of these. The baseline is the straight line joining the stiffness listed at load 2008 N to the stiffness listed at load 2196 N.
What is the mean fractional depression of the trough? 0.015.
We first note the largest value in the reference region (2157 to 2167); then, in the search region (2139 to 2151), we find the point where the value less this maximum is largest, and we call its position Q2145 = 2144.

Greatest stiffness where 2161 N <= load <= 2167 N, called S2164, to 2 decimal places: 98.49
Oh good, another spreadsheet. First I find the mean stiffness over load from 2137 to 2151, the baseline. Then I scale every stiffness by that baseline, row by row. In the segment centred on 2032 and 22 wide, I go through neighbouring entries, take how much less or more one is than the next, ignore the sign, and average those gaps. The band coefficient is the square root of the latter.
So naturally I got 0.275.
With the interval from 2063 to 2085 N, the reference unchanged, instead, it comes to 0.203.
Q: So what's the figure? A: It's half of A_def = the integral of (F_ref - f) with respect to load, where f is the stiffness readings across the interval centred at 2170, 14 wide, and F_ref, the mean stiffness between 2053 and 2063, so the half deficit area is 19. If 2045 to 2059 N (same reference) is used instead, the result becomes 11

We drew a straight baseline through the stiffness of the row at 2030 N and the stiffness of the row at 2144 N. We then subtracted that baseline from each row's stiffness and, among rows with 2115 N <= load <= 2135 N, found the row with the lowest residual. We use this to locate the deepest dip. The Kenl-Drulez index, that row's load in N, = 2128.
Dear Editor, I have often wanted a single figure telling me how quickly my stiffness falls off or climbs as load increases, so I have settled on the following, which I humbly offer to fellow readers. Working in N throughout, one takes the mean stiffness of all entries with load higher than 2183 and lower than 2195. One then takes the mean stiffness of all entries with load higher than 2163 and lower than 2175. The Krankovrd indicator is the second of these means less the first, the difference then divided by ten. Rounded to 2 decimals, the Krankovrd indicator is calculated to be -0.43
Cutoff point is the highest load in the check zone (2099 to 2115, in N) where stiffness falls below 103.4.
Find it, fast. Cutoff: 2114 N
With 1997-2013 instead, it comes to 2012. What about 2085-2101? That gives 2100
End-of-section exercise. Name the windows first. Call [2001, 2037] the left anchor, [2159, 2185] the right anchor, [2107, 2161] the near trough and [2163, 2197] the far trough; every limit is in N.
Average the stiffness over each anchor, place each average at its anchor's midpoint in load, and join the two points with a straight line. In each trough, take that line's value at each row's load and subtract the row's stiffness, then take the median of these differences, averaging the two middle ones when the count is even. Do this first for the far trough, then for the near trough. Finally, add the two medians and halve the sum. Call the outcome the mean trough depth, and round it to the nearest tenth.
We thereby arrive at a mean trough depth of -1.7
